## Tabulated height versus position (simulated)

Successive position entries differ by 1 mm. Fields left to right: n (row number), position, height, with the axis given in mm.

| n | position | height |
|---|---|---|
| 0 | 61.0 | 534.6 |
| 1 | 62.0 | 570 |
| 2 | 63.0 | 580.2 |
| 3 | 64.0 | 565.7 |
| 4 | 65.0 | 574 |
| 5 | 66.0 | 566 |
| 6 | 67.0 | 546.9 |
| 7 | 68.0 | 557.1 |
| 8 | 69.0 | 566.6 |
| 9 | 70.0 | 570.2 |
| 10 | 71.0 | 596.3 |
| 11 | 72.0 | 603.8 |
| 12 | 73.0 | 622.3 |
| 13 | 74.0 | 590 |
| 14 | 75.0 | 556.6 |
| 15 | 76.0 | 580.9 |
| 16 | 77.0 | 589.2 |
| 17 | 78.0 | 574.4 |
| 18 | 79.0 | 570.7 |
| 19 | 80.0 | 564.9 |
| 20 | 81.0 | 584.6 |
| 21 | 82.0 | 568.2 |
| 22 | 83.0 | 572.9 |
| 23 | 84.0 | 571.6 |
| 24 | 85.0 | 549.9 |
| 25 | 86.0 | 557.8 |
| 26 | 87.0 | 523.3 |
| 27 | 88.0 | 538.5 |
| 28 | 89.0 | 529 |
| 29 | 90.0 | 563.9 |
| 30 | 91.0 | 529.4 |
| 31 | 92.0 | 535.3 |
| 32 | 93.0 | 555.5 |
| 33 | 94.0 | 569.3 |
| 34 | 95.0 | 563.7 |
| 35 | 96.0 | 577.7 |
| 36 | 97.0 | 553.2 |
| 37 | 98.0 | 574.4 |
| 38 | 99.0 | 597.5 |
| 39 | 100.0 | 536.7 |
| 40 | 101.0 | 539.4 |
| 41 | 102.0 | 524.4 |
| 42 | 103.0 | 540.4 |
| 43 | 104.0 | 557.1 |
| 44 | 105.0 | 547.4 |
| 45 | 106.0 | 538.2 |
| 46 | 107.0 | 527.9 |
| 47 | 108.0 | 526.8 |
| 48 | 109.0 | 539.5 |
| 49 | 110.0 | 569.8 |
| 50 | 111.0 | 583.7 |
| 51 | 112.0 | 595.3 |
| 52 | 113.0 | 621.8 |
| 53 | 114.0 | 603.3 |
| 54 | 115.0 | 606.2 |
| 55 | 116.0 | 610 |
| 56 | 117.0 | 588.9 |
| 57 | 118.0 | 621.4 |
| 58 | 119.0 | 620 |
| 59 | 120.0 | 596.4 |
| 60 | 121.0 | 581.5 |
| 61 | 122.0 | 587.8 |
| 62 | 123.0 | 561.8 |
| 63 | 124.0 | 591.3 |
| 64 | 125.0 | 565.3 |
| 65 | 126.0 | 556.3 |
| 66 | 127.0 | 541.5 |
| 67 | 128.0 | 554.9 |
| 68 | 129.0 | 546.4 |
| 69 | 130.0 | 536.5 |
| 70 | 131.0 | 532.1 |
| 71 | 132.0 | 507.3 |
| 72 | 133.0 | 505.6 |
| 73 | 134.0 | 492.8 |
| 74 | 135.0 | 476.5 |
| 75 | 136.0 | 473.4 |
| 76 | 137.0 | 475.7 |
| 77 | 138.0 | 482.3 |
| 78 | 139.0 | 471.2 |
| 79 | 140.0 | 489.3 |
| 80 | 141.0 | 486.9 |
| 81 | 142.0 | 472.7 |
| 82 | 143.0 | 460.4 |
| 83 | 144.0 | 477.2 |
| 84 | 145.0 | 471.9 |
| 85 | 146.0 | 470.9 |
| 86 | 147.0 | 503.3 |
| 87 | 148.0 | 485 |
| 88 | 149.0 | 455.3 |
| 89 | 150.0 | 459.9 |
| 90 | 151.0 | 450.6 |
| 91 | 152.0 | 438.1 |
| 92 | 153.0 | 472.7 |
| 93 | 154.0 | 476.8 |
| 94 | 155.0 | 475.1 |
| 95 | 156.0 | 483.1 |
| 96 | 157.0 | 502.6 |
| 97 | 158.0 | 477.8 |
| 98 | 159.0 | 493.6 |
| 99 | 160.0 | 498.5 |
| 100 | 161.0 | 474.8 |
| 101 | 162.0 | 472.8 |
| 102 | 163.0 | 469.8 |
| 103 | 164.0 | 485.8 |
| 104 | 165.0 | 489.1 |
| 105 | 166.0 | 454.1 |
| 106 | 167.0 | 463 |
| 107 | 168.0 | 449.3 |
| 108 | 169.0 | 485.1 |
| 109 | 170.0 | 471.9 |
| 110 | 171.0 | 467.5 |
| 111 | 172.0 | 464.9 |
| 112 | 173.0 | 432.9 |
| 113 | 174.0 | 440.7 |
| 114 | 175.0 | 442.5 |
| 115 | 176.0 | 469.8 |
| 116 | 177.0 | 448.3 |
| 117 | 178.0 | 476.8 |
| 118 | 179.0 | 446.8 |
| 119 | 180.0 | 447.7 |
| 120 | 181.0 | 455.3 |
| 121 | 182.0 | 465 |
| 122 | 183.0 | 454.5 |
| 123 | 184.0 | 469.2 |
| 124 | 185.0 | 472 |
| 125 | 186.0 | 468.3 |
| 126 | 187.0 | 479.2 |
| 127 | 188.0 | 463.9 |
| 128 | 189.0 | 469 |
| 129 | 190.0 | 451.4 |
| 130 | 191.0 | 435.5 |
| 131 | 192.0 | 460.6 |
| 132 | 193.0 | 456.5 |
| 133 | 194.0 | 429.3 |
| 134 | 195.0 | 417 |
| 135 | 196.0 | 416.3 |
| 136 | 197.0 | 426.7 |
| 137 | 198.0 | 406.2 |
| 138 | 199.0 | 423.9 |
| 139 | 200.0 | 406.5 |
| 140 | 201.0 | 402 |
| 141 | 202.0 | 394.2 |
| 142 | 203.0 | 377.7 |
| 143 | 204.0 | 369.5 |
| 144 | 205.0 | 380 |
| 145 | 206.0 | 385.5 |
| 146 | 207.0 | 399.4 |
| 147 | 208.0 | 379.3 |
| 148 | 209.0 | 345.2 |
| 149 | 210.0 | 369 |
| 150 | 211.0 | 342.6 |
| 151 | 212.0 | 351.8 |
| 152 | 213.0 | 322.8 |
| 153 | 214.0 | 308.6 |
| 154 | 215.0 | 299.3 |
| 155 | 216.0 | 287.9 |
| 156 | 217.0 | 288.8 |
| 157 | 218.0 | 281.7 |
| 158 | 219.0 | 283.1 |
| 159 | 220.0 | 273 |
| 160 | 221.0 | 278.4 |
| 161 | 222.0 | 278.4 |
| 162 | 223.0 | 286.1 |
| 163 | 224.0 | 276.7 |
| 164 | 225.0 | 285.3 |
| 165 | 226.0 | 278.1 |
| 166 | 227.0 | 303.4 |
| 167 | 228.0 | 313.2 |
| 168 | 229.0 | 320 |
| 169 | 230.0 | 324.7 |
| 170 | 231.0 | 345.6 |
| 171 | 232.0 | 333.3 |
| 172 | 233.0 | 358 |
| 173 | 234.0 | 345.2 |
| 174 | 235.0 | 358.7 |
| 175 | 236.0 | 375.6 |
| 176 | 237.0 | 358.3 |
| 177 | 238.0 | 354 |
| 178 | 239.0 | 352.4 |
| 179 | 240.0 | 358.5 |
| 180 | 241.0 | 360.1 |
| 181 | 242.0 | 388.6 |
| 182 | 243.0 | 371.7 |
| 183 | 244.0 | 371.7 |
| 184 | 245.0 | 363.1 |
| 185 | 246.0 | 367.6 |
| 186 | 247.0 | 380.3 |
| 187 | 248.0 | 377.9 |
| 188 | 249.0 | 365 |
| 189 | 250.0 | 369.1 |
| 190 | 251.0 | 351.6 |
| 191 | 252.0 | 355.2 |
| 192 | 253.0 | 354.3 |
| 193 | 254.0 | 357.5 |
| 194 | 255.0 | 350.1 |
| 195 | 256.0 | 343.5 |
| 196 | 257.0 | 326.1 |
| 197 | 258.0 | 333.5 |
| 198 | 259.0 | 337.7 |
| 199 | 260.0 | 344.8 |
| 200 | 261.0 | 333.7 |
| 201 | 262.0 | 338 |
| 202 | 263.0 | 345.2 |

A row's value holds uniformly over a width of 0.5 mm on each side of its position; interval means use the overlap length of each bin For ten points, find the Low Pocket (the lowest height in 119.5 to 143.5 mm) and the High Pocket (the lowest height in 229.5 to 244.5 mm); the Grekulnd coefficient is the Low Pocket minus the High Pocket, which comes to 136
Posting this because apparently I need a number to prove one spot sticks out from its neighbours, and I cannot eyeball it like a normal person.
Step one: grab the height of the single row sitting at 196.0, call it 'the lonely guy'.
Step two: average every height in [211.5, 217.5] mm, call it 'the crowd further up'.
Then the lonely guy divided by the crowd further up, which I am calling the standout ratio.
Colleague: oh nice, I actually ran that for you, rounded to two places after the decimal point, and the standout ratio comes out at 1.34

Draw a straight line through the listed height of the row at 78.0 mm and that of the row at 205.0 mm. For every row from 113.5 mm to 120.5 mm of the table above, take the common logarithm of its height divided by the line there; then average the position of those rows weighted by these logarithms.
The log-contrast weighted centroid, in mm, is 117.1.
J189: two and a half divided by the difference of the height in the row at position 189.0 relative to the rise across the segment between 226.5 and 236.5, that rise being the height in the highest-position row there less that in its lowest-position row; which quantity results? 0.0063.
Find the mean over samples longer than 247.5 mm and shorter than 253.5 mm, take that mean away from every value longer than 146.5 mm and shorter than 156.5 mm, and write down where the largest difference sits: 147.0 mm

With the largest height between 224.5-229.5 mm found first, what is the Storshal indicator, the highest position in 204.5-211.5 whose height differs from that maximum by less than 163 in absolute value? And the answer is 211.0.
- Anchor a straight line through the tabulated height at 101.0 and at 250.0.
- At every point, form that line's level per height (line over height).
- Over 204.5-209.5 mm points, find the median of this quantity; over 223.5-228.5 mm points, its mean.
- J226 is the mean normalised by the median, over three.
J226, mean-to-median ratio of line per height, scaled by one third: 0.41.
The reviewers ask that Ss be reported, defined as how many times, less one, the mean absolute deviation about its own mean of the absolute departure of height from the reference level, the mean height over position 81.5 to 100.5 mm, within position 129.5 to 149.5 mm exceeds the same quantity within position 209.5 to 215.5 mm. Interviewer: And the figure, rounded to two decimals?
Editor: -0.26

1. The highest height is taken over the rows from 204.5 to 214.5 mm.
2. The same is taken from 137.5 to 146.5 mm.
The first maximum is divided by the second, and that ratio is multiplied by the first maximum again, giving 326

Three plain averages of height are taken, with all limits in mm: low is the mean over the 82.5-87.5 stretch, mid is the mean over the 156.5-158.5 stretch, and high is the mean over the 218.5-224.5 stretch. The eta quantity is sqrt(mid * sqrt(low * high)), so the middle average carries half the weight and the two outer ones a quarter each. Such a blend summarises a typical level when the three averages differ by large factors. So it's 439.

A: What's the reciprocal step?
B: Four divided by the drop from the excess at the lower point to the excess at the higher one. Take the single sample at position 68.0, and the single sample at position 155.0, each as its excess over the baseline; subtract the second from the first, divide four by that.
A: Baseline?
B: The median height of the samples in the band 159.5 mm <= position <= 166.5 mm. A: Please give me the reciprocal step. 0.049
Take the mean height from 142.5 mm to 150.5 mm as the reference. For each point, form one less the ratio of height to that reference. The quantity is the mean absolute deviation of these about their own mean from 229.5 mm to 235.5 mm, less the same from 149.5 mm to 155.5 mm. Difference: -0.005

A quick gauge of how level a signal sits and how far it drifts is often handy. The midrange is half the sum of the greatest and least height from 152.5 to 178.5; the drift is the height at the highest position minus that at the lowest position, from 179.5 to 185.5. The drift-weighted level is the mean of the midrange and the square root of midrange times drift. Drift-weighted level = 287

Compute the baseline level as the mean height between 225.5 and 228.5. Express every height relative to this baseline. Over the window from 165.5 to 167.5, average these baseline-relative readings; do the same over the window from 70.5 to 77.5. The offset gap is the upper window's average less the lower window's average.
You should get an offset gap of -133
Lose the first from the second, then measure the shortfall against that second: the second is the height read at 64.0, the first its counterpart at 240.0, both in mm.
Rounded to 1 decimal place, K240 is 0.4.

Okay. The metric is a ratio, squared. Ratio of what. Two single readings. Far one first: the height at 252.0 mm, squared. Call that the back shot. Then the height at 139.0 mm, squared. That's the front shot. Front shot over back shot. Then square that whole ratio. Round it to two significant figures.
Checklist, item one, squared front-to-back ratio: 3.1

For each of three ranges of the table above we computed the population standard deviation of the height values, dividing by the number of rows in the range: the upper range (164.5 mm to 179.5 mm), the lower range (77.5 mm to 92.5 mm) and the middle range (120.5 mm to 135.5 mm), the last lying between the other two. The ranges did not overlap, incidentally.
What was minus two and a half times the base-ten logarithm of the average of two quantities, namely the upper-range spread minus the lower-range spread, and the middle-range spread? -3.0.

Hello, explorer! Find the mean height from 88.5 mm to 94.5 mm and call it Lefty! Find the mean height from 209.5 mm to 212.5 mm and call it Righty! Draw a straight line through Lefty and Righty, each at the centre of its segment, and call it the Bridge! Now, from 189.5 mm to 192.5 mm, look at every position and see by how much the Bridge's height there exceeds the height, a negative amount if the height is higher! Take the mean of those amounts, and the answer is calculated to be -62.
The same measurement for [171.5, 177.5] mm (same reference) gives -37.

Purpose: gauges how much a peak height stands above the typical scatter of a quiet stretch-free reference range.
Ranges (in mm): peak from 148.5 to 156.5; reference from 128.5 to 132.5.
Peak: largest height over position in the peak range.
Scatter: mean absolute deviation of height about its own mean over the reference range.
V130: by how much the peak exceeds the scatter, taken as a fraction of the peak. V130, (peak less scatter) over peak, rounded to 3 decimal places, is 0.976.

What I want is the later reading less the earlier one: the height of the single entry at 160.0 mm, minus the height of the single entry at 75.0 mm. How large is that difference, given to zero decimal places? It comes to -58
